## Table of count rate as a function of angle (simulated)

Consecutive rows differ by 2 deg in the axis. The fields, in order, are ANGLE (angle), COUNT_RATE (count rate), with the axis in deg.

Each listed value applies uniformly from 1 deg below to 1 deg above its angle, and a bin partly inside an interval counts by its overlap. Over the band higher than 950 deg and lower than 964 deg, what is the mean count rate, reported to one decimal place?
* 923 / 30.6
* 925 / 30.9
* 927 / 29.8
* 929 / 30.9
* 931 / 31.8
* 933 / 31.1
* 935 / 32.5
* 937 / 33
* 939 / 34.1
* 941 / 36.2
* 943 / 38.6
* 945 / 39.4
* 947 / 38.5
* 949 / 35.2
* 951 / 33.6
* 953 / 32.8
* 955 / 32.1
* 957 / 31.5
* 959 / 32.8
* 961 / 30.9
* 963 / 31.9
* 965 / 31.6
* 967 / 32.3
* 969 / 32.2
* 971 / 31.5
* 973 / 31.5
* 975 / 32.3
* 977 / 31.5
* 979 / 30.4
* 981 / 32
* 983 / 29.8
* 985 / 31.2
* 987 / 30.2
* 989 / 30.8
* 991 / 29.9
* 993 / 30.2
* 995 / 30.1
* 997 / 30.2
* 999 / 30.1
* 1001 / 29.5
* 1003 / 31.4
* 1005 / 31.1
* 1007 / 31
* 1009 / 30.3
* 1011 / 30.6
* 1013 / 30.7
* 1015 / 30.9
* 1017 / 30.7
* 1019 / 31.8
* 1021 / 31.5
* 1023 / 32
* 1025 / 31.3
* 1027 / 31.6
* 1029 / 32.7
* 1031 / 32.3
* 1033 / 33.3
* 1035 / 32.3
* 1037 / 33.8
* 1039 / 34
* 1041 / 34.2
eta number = 32.2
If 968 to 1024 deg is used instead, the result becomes 30.9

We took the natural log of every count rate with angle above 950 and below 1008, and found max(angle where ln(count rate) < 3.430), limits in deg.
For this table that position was 1001 deg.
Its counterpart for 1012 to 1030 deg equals 1017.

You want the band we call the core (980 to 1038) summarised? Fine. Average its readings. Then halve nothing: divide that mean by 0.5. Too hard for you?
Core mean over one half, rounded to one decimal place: 62.3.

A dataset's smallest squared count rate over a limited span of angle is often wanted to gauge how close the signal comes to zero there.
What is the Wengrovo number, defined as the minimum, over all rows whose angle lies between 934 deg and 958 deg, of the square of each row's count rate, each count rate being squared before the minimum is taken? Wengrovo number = 992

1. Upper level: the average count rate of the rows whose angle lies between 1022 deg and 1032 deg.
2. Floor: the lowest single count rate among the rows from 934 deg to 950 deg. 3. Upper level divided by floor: 0.98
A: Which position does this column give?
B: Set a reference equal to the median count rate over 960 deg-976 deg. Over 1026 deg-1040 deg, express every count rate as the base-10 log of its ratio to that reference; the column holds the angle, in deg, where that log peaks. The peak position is 1039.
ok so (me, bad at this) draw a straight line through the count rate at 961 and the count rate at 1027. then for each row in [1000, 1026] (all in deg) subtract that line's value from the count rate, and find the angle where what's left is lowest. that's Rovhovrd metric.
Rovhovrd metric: 1001 deg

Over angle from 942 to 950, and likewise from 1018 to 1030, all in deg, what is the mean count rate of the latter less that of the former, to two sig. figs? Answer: -6.1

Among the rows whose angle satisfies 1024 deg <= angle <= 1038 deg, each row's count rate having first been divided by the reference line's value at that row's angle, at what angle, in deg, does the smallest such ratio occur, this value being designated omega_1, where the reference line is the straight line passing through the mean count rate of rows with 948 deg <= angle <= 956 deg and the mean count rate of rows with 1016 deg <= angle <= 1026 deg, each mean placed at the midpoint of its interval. 1025 deg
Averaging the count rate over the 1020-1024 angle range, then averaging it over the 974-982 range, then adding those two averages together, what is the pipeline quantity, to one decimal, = 63.3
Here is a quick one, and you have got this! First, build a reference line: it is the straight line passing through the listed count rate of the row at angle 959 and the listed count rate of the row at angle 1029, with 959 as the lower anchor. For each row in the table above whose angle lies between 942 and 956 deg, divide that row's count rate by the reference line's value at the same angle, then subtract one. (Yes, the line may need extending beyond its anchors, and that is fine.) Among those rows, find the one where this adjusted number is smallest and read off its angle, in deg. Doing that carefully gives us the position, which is 955 deg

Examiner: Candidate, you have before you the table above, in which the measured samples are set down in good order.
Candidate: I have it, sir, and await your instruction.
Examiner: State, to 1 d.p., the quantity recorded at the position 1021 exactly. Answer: 31.5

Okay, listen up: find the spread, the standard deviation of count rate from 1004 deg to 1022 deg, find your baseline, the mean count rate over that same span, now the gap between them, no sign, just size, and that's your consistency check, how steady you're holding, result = 30.5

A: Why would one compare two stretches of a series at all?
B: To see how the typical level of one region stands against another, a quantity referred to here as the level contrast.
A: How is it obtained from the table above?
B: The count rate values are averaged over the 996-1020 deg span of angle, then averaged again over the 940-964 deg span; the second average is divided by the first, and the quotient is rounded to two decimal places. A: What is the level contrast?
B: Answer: 1.12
